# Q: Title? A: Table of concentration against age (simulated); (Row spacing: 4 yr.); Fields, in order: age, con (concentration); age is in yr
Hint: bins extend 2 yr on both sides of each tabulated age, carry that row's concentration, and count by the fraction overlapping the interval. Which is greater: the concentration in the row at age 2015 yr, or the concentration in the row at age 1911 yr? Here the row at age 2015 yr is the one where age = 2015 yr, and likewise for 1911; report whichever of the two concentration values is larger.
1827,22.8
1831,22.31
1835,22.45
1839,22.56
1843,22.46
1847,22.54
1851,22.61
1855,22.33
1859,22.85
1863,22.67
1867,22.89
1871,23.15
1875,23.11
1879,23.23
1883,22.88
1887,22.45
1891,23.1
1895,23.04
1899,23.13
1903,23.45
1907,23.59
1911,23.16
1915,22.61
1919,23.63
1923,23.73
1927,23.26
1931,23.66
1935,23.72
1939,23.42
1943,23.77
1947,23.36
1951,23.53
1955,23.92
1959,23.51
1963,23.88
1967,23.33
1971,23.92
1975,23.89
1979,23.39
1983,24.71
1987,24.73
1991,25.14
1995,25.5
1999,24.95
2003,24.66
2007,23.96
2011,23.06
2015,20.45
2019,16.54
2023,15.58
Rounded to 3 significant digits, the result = 23.2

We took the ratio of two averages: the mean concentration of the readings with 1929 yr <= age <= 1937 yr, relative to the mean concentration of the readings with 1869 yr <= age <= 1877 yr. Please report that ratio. 1.02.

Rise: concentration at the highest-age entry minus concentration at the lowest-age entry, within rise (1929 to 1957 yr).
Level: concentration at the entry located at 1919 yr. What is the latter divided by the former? 91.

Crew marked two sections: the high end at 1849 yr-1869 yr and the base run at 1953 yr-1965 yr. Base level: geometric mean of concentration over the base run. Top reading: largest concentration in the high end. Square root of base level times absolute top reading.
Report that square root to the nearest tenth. 23.3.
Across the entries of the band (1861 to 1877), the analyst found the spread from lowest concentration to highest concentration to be 0.48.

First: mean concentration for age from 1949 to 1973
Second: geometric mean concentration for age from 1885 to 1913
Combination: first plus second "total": 46.8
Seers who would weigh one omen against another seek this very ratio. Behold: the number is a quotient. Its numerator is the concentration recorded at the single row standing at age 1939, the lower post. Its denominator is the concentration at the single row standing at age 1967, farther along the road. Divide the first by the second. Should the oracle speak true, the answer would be 1.00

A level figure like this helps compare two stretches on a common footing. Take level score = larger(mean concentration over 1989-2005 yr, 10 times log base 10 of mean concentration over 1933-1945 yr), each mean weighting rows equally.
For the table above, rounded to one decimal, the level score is 25.1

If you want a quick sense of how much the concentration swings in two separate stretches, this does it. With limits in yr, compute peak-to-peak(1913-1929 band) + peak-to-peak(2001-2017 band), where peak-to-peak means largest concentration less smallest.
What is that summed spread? 5.33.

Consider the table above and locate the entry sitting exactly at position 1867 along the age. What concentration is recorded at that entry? 22.89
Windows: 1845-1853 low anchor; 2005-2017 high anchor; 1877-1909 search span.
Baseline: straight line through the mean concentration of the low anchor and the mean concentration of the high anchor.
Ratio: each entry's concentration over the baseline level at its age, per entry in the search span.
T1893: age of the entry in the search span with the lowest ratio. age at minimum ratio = 1887 yr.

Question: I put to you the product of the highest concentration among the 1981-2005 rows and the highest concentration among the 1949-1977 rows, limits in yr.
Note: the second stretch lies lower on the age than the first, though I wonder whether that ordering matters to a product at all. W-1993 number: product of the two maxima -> 610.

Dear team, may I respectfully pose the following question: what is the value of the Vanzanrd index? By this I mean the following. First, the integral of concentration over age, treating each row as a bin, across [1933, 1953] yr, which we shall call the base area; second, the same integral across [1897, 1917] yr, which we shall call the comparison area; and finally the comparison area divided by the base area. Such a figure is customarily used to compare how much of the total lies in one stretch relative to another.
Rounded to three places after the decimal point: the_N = 0.984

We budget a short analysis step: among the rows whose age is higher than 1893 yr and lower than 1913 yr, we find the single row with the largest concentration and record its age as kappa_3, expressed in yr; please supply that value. 1907 yr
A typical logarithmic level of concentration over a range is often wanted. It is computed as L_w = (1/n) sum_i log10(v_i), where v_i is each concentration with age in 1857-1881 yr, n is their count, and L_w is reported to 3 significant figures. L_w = 1.36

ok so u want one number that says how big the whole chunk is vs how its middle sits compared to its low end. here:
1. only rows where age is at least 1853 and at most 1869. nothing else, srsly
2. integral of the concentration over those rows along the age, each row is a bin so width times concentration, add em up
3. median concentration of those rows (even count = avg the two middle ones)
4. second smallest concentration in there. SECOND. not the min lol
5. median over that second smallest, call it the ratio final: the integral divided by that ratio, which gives 362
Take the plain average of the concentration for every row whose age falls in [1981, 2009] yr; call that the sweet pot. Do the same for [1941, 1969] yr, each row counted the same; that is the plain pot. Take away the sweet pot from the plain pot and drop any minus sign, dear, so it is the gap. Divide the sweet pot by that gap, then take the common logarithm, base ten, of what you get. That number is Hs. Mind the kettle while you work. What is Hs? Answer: 1.32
